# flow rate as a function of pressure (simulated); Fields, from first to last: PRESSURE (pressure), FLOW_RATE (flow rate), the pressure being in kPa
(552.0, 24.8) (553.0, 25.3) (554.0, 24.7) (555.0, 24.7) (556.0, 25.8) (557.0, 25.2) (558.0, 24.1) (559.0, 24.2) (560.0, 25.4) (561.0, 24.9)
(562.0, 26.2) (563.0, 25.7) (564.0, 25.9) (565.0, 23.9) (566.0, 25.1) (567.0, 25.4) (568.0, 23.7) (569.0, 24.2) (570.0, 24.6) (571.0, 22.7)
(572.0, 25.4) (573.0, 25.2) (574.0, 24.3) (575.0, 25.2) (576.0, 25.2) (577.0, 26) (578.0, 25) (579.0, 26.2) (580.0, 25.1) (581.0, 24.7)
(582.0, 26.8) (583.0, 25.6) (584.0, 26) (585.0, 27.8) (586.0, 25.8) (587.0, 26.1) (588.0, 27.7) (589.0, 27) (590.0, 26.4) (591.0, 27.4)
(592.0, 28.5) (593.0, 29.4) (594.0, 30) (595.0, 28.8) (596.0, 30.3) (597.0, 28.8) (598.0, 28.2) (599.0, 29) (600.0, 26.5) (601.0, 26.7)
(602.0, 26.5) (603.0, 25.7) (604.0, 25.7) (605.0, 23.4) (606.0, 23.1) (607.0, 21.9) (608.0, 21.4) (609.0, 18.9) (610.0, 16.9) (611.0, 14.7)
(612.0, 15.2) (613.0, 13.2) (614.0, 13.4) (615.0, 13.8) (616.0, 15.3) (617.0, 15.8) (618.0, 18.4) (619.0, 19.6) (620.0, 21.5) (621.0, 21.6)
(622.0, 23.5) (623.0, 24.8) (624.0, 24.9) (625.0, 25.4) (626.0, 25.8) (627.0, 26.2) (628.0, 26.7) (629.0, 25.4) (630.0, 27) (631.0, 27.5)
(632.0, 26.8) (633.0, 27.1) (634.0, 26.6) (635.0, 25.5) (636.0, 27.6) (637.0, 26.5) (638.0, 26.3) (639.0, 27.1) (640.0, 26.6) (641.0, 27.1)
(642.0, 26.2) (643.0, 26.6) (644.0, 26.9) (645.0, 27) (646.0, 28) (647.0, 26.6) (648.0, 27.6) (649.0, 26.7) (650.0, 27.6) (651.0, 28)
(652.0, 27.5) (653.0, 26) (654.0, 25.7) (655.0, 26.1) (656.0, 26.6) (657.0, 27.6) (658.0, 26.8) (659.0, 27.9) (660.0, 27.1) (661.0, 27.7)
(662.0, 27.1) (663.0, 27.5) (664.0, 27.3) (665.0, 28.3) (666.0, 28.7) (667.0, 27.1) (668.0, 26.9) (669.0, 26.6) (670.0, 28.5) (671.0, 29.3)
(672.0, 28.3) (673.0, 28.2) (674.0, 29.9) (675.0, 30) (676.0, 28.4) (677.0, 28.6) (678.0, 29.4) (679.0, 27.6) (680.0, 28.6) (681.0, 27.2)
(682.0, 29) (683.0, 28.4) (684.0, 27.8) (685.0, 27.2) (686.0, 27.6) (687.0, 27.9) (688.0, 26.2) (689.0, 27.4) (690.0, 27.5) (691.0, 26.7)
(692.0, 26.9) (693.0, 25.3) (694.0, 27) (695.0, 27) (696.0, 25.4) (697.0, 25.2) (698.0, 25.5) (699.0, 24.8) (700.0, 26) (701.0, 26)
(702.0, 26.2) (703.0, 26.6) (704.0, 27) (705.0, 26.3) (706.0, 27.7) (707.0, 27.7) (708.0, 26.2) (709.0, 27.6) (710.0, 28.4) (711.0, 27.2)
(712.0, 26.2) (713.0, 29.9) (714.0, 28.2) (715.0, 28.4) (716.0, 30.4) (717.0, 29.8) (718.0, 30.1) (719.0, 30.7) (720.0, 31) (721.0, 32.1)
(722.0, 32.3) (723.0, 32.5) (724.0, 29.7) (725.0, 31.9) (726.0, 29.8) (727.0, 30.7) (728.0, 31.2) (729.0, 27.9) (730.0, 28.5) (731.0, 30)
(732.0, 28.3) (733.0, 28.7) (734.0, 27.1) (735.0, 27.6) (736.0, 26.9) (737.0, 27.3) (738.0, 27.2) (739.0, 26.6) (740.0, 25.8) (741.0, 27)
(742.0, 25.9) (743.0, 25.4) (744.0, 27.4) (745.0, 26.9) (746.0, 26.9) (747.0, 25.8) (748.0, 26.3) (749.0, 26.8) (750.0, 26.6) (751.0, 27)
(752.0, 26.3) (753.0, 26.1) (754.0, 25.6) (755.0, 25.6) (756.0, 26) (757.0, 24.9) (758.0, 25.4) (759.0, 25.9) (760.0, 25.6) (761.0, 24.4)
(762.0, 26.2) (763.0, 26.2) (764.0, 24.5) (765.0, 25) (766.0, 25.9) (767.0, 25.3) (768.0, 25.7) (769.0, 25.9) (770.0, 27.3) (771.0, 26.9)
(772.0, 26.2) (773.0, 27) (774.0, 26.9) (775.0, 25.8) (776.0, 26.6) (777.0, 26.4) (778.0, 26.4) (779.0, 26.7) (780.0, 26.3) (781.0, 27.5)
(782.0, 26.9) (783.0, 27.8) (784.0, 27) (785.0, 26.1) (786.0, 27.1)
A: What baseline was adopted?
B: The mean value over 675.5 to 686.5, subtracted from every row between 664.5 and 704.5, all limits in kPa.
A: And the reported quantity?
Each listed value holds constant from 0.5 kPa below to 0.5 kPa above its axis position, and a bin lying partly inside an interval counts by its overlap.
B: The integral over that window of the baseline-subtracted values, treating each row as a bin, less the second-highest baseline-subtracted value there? -32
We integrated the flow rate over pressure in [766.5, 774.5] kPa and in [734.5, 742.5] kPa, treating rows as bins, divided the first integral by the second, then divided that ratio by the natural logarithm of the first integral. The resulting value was 0.184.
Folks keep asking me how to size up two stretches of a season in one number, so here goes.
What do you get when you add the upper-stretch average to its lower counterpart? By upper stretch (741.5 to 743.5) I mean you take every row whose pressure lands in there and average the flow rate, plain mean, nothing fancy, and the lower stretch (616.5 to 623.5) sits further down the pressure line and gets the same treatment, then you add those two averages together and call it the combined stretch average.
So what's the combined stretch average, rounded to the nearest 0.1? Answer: 46.4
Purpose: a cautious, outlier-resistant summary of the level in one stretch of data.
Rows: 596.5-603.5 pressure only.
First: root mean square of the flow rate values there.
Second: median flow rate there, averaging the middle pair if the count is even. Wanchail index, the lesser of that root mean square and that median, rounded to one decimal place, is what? 26.7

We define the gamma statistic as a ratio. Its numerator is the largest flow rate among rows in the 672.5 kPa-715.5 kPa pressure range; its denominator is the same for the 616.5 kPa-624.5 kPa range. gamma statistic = 1.20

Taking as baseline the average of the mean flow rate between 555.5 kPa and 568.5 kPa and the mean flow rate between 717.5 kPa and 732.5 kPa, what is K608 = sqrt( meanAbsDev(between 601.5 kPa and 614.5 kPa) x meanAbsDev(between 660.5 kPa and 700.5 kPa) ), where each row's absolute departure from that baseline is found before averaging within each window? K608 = 2.8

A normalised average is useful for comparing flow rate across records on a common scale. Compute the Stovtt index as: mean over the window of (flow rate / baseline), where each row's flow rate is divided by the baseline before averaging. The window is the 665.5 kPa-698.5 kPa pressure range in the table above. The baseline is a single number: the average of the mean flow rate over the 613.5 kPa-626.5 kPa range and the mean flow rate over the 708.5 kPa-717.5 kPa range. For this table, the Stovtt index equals 1.13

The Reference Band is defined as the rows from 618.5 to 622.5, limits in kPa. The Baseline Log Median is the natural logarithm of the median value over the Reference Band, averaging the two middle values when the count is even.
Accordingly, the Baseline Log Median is 3.07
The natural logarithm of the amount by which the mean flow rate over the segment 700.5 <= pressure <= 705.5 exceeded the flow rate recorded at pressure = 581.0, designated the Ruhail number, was 0.5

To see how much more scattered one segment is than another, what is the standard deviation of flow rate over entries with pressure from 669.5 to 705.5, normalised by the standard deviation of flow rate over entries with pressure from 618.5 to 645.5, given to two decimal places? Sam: 0.69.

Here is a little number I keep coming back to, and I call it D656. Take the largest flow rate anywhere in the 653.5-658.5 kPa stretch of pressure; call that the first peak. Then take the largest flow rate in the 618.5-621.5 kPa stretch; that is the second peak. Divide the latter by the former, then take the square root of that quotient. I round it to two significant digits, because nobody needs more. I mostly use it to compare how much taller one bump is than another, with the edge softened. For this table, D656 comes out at 0.88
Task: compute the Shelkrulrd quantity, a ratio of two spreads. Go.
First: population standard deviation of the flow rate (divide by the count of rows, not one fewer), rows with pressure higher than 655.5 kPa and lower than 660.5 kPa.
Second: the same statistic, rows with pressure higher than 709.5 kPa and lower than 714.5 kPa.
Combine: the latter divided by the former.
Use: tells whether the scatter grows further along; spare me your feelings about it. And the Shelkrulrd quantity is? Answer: 2.6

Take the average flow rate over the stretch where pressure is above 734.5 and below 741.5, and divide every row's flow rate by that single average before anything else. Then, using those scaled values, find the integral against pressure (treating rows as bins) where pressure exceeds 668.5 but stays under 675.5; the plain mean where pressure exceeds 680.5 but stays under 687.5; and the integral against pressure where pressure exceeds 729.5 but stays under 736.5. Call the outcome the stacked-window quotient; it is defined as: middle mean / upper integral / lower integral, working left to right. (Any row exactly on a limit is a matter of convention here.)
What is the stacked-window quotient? 0.0190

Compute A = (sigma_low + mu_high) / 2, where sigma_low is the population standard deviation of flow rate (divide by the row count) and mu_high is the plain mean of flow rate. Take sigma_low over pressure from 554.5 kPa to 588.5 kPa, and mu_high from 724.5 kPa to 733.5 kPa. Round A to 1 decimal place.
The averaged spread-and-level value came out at 15.4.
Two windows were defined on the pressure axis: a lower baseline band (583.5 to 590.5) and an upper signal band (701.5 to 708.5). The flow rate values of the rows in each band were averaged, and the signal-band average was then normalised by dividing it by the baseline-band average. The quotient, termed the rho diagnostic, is 1.00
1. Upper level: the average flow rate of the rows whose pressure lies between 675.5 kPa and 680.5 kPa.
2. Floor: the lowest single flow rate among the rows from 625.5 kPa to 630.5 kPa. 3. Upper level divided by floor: 1.12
